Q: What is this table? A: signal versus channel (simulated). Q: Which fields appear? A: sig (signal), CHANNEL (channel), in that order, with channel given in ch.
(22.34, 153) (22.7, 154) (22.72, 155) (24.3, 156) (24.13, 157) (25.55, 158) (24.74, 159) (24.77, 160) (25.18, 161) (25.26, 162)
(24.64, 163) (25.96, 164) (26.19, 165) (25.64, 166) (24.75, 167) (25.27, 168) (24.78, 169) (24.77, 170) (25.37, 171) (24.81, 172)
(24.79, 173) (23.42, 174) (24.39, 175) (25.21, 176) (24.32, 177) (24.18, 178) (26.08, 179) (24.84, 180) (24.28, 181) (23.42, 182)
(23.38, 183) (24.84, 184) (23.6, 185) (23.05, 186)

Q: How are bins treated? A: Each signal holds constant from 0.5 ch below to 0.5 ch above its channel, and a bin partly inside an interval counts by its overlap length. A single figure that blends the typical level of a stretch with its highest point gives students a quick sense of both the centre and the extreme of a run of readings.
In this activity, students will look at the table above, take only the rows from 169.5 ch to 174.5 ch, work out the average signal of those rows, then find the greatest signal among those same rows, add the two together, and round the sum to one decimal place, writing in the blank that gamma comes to 50.0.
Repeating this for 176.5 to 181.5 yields 50.8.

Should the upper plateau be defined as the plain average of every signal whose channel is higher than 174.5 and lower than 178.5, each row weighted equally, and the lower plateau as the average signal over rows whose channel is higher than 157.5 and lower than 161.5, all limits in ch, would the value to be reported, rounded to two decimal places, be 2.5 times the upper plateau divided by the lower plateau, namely 2.45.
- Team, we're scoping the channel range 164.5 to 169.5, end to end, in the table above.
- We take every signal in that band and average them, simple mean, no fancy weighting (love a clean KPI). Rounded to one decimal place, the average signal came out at 25.3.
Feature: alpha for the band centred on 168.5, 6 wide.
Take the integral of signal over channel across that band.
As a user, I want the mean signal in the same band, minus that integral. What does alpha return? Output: -125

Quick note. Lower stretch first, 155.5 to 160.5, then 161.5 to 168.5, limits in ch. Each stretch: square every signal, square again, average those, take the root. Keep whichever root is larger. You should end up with 645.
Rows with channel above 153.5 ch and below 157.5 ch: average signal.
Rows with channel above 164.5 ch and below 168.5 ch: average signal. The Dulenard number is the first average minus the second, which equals -2.0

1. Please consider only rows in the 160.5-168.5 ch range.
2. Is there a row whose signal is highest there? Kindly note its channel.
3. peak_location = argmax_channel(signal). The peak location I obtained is 165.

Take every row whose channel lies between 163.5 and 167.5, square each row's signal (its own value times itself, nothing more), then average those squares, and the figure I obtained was 657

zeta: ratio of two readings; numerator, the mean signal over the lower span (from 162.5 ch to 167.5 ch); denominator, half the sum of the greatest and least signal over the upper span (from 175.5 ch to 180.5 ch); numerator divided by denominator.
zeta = 1.012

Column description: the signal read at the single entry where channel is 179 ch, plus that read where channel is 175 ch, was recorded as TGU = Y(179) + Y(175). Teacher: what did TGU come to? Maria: 50.5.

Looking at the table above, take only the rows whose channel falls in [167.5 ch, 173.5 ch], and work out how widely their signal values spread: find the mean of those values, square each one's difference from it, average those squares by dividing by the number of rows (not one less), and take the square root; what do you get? 0.25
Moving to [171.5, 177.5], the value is 0.56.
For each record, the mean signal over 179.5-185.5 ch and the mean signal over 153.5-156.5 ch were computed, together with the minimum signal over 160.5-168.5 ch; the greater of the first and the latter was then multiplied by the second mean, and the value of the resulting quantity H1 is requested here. 573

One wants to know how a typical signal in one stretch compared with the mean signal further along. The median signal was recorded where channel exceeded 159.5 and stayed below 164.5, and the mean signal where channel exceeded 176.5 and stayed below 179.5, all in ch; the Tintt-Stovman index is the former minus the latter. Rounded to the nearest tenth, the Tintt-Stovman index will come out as 0.3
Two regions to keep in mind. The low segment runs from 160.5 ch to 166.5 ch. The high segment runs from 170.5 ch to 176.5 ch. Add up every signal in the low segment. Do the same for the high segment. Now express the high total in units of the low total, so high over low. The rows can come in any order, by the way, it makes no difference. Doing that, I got 0.97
